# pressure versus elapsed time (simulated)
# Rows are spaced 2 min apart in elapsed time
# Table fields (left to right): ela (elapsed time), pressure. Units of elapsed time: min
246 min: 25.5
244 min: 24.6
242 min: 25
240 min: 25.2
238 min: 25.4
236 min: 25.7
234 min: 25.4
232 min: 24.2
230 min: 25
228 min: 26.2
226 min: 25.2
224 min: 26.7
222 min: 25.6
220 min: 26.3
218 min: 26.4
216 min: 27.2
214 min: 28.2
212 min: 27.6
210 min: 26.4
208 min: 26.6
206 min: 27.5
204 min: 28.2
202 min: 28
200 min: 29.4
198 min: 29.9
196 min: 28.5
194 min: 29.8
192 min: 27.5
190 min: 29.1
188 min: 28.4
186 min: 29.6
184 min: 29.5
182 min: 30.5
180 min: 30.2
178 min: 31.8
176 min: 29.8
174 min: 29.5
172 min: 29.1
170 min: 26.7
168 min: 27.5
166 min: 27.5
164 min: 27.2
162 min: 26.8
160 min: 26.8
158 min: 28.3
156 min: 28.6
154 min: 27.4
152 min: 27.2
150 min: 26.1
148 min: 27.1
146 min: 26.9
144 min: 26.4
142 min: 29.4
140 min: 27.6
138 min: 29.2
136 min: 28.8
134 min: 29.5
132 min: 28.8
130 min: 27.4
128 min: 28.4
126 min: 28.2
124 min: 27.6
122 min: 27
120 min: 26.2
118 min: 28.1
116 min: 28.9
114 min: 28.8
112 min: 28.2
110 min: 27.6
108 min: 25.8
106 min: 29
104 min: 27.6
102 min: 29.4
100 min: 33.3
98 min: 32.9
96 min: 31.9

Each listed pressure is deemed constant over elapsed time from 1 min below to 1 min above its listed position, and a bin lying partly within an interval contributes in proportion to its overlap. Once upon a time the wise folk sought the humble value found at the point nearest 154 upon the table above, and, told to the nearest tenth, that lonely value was 27.4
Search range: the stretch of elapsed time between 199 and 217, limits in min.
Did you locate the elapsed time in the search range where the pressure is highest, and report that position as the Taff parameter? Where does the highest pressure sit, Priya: 200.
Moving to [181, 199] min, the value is 182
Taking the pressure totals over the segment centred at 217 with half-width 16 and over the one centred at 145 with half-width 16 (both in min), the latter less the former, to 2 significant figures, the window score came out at 20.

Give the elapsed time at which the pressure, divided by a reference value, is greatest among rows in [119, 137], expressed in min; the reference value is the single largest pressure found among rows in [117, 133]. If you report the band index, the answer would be 134 min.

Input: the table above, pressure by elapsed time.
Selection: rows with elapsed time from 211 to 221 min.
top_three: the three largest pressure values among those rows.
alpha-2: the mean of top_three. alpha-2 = 27.7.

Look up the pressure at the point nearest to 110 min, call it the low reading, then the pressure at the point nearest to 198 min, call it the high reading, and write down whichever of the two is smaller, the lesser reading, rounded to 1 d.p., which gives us 27.6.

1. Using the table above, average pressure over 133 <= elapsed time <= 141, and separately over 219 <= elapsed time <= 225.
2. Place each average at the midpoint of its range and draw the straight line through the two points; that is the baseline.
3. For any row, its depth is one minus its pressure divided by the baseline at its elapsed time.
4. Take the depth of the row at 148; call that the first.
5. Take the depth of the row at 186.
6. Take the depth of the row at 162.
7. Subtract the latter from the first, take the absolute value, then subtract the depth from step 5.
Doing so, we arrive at 0.088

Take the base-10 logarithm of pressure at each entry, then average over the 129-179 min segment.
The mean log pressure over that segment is 1.45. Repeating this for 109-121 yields 1.45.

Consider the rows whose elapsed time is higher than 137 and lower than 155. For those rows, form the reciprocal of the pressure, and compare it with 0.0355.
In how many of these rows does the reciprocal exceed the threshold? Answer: 7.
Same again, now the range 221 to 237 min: 8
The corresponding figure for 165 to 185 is 3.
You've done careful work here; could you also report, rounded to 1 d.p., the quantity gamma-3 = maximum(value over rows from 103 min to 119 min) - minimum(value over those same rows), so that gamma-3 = 3.2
